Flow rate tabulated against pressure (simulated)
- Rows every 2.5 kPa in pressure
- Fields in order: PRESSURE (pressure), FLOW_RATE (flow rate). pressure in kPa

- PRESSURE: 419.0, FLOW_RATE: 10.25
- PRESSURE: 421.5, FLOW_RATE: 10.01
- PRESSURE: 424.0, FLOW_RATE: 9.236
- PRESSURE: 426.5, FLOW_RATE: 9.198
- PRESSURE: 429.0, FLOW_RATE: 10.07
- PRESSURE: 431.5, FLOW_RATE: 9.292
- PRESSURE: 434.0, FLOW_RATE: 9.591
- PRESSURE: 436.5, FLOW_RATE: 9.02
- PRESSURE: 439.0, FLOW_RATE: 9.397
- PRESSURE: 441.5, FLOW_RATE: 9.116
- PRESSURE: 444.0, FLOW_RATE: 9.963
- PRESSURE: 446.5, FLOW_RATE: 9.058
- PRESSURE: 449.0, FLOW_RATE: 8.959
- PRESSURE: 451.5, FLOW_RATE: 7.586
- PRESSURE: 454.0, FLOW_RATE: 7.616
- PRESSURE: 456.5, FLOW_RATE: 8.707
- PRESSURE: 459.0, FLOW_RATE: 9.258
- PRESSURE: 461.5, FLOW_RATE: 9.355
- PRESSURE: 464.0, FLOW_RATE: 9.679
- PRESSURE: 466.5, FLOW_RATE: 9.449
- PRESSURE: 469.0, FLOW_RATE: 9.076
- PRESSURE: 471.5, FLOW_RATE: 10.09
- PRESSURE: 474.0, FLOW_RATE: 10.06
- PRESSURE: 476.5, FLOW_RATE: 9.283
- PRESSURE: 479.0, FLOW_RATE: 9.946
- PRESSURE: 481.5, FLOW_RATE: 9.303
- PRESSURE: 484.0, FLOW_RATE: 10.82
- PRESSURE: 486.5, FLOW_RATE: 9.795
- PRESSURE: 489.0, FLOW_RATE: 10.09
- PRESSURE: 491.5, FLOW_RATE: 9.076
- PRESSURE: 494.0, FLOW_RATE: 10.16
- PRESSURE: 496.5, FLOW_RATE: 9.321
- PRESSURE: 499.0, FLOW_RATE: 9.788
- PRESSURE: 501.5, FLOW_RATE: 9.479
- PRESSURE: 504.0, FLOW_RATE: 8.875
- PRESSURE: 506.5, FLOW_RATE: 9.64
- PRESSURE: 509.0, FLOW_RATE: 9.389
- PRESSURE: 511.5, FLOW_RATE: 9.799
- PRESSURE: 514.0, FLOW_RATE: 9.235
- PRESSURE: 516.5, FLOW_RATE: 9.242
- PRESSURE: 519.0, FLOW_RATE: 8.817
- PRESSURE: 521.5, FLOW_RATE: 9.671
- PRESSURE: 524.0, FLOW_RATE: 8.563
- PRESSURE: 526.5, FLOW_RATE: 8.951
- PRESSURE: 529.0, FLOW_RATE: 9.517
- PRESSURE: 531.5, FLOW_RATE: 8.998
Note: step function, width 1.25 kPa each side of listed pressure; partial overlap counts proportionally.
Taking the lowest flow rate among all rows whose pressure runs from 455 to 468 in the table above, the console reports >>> 8.707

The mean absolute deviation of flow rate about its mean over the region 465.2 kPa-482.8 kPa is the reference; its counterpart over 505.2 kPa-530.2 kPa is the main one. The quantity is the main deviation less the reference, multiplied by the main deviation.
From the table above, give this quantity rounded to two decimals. -0.02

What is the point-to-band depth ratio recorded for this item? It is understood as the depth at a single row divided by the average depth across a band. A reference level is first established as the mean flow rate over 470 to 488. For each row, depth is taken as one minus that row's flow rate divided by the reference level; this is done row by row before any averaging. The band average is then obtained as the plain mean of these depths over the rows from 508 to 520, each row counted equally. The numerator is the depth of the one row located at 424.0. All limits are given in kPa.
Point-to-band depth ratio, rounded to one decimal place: 1.1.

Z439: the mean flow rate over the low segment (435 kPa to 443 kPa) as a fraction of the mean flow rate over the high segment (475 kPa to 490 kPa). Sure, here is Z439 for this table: 0.93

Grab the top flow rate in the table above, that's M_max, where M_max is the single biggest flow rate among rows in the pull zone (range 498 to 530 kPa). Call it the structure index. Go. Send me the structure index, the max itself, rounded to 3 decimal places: 9.799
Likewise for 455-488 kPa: 10.820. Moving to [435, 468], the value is 9.963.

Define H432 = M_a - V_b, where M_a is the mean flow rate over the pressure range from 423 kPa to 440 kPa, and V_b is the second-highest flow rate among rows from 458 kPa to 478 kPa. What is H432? -0.66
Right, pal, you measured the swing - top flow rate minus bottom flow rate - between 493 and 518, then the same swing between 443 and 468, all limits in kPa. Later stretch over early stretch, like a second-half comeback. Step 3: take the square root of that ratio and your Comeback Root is 0.74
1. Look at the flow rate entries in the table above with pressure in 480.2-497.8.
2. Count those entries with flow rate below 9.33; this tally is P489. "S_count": 3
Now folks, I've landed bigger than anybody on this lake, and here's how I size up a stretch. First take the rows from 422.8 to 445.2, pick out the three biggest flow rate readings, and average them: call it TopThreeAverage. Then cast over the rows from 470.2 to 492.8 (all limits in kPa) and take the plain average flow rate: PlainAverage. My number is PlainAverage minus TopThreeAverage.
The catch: -0.05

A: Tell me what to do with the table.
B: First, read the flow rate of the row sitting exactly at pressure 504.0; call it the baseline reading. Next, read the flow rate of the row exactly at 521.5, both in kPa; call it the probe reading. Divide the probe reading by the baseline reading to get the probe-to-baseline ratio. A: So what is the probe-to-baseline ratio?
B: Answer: 1.09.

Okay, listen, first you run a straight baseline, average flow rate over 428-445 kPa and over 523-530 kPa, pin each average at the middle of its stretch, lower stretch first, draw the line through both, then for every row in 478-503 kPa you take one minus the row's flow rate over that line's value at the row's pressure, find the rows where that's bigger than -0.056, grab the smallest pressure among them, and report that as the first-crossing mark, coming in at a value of 481.5 kPa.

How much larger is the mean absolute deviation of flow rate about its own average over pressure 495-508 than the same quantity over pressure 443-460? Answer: -0.40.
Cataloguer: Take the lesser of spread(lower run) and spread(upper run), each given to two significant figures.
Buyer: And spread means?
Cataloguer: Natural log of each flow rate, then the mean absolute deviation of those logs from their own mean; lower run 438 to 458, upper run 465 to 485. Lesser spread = 0.049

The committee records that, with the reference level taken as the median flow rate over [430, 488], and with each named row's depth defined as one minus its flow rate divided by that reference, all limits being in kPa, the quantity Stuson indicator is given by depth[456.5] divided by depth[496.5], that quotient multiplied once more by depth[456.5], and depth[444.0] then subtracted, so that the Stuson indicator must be -2.05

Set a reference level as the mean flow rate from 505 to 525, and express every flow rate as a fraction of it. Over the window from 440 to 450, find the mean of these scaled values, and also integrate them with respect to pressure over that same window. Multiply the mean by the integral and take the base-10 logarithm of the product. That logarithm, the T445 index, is 1.00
